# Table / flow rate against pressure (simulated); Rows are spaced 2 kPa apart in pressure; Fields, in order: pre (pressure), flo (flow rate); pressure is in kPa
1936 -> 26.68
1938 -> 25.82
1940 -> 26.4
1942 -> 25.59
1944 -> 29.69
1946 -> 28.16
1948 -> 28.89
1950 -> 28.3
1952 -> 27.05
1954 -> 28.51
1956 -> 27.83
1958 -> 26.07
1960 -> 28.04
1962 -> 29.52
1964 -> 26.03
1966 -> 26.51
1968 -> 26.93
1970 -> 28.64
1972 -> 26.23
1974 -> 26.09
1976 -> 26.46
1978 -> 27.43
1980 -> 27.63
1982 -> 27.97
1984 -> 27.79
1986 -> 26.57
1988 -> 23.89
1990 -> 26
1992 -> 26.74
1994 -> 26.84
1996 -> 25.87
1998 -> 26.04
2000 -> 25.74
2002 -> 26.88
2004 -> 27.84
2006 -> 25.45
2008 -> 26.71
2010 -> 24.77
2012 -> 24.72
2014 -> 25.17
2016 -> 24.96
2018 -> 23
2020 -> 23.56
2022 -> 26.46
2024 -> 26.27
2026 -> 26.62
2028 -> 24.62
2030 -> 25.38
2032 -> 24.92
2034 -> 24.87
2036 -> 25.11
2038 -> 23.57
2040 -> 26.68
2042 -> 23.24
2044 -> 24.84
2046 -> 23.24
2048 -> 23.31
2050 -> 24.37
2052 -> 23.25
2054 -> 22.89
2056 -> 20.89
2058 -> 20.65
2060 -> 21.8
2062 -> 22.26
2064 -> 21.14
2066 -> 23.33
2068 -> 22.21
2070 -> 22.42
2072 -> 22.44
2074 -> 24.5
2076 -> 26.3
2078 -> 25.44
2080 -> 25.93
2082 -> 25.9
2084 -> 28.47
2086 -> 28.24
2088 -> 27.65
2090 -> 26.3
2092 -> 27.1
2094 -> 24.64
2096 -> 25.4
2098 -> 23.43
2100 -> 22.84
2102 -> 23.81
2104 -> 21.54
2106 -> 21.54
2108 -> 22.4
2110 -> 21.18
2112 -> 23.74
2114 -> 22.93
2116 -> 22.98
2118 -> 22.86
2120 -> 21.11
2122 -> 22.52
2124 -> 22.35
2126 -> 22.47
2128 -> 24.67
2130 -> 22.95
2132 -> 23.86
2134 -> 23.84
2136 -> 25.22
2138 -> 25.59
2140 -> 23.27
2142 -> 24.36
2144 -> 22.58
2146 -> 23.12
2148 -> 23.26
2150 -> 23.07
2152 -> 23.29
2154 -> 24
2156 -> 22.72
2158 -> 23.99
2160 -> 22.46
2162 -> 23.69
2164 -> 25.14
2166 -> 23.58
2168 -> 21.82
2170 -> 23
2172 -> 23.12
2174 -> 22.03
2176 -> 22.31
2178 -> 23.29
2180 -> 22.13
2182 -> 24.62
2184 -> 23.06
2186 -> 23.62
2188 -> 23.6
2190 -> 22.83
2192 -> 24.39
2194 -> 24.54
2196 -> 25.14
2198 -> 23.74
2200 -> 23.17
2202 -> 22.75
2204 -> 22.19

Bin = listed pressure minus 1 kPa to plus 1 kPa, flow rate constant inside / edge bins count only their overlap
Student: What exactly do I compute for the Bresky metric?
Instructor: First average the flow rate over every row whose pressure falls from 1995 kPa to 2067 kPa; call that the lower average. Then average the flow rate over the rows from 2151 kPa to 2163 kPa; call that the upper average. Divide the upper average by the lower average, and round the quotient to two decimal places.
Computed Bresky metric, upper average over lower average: 0.96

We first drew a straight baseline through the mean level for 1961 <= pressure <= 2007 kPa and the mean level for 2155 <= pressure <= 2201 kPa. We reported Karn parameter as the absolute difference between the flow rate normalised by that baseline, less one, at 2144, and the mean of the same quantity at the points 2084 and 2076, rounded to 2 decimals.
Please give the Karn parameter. 0.15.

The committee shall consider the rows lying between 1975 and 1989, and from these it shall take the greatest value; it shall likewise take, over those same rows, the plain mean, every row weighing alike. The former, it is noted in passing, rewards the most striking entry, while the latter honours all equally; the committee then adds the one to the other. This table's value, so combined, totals 55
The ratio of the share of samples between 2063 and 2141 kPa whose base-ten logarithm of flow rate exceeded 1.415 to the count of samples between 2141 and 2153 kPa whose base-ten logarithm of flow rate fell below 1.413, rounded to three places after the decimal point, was 0.026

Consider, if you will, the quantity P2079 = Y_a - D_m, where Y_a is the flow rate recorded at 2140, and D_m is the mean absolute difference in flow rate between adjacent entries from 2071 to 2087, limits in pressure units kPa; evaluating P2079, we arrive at 22.1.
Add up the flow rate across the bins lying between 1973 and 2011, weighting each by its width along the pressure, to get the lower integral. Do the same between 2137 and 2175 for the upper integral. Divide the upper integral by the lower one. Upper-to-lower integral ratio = 0.88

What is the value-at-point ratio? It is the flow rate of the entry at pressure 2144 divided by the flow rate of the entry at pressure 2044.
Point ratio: 0.91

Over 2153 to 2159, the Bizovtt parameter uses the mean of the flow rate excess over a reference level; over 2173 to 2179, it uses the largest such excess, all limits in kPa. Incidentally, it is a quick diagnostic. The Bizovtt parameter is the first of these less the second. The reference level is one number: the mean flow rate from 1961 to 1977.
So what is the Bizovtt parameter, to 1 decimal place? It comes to 0.3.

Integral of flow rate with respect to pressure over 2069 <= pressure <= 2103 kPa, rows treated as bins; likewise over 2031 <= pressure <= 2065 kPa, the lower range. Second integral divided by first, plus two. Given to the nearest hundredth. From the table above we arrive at 2.92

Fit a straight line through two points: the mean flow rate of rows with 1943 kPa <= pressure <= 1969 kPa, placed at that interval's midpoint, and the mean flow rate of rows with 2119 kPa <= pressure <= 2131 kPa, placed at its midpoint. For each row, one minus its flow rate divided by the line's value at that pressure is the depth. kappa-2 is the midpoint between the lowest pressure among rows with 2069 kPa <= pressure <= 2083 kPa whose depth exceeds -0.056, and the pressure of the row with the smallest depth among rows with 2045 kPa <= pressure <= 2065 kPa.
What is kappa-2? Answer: 2060 kPa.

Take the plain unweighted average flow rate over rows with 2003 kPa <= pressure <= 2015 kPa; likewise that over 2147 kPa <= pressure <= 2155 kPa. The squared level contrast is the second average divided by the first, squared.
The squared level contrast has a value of 0.82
